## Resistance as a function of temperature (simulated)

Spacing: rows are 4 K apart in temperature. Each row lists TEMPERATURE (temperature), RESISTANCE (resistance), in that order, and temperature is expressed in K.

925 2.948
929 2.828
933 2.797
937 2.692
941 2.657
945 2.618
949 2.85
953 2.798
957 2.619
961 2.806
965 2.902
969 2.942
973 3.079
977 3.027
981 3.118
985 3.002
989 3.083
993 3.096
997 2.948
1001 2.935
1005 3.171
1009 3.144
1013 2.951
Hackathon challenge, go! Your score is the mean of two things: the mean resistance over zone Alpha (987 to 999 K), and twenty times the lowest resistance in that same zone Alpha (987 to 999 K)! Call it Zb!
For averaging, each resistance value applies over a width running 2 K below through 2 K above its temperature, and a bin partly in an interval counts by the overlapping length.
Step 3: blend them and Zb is 31.0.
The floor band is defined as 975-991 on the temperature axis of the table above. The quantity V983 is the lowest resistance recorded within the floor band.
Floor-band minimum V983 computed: 3.002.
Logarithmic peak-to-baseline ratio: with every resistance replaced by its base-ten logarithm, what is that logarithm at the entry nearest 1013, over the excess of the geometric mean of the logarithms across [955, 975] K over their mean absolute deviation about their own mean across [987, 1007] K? 1.06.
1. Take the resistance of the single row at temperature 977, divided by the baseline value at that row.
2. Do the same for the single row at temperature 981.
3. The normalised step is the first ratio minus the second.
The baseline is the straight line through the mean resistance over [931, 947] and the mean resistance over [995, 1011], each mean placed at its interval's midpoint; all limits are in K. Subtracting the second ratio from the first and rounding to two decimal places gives -0.02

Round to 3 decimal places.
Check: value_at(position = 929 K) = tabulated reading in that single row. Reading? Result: 2.828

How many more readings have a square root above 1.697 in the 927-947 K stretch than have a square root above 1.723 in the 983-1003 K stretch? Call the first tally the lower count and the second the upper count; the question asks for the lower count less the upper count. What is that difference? -3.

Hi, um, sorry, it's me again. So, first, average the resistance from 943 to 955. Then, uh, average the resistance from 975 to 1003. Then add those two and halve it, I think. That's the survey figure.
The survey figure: 2.89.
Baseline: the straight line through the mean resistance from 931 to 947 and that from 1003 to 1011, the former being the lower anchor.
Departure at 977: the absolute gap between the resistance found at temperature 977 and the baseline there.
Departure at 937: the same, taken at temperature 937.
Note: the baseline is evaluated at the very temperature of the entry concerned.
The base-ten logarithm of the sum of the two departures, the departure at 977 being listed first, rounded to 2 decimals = -1.05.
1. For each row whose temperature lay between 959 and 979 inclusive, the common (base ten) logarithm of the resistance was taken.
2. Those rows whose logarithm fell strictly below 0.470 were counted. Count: 3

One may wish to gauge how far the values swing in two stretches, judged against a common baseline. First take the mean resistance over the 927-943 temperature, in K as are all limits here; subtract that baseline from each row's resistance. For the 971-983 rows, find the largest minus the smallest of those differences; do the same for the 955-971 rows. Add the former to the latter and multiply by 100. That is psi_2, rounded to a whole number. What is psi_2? 41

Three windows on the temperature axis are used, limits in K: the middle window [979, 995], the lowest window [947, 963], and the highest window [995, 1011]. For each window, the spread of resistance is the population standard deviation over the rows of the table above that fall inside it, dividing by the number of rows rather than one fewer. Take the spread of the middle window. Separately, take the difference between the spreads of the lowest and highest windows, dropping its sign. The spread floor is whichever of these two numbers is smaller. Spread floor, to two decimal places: 0.02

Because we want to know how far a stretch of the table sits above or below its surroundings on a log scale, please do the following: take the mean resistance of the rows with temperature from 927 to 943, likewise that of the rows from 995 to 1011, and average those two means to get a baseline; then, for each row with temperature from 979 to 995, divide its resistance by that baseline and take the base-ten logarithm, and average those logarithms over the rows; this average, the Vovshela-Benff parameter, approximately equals 0.03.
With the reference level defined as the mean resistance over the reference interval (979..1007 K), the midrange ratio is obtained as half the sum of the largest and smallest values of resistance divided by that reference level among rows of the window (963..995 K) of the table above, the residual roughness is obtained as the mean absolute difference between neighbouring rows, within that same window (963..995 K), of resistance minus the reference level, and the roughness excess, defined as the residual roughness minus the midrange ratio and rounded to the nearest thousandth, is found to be -0.911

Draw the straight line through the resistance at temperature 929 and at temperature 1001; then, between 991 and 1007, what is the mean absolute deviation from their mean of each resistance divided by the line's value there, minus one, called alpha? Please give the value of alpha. 0.033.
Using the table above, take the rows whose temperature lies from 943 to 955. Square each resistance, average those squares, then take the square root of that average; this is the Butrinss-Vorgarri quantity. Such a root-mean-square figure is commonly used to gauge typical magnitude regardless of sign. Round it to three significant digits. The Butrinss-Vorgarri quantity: 2.76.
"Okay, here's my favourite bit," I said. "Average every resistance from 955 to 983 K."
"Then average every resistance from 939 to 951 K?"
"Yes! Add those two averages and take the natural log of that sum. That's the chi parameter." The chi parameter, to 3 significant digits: 1.73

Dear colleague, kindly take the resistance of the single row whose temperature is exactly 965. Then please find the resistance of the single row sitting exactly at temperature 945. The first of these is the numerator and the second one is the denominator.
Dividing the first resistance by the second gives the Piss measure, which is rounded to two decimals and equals 1.11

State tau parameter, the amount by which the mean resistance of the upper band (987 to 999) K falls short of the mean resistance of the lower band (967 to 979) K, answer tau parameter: -0.03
